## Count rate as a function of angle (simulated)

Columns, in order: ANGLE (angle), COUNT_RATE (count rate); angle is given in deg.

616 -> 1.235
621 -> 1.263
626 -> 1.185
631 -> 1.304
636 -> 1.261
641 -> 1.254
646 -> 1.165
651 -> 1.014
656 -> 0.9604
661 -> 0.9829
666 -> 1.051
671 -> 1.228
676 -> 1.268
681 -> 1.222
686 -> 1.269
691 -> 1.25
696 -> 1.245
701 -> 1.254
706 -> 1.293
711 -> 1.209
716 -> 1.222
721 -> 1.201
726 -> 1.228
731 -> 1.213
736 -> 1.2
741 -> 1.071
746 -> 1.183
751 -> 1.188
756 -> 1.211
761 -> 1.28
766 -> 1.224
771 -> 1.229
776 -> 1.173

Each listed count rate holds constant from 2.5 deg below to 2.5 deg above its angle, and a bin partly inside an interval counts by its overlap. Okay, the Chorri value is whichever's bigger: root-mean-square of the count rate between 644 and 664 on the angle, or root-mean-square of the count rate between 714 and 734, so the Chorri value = 1.216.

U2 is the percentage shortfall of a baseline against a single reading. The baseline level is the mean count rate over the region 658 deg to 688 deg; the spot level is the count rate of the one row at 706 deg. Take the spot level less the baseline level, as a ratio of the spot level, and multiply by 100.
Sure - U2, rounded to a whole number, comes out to 10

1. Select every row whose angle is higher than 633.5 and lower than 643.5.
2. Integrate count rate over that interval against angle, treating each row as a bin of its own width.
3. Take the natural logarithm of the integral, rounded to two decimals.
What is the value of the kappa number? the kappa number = 2.53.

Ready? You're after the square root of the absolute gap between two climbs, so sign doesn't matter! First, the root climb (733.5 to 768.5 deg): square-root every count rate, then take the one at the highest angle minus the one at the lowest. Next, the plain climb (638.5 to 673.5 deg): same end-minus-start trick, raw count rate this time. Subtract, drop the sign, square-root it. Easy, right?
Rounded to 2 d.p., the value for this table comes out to 0.19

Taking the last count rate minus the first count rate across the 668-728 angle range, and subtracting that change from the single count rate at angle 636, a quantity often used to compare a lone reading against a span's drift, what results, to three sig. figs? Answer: 1.26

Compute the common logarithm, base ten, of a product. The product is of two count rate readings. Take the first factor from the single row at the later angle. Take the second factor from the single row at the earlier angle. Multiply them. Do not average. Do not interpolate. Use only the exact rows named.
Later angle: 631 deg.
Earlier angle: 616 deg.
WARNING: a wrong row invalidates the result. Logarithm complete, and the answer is 0.21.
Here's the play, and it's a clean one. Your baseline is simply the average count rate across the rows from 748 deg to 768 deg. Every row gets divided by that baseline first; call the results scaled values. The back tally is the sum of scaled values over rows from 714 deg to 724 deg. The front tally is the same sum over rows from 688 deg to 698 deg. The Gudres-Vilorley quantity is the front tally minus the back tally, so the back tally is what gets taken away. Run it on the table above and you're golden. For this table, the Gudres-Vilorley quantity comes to 0.06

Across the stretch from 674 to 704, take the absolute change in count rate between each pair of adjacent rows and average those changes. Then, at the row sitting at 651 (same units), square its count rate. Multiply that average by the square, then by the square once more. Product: 0.03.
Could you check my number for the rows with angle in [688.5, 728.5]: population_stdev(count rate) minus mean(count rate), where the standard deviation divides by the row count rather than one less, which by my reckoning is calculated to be -1.21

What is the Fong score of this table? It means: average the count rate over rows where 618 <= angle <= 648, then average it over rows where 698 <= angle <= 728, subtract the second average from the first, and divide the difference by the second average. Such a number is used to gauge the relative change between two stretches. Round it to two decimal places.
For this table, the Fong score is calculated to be 0.00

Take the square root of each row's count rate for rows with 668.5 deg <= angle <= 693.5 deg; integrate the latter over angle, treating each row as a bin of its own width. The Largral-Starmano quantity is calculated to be 27.9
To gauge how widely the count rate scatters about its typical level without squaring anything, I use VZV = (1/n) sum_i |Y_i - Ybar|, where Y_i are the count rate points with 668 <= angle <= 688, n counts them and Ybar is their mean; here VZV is 0.022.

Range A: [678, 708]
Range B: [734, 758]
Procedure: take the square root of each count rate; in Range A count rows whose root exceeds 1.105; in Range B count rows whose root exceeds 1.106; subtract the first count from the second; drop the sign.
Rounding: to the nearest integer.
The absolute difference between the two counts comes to 6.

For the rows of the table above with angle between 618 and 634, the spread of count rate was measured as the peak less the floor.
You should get 0.12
